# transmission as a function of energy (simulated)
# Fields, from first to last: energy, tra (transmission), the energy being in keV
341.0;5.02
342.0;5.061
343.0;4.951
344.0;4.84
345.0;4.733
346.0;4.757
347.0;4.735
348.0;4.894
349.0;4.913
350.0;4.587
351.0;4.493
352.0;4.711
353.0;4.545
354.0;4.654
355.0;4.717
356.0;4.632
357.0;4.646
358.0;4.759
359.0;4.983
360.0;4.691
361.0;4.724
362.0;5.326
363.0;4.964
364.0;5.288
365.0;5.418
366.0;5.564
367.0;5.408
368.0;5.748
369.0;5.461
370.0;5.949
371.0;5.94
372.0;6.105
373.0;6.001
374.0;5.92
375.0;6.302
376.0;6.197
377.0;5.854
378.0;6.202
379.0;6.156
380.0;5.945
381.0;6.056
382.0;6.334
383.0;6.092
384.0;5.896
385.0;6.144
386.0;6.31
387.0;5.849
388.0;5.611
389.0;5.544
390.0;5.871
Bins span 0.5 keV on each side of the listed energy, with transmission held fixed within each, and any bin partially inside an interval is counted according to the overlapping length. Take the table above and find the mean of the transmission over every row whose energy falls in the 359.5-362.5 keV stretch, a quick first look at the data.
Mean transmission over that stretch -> 4.9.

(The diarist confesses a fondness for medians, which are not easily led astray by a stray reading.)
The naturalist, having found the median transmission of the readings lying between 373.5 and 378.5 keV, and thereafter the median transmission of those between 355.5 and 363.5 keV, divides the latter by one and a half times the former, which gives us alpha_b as 0.510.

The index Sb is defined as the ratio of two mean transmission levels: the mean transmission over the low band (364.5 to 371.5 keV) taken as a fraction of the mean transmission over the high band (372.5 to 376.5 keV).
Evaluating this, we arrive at 0.92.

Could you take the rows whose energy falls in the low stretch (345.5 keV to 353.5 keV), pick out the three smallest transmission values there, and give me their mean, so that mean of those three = 4.5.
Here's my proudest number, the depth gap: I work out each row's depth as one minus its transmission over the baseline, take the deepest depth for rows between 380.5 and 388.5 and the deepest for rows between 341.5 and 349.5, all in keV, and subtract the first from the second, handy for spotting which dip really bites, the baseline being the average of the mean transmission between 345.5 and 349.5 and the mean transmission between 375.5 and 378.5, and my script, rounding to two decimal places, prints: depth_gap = 0.16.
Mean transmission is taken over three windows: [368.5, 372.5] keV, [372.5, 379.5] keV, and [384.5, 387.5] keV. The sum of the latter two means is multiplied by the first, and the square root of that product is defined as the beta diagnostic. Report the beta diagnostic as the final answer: 8.5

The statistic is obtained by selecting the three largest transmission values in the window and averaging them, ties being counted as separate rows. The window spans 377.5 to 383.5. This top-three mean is 6.2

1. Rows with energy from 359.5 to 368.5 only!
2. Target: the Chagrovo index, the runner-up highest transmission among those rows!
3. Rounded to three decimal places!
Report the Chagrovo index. 5.564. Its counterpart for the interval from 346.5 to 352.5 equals 4.894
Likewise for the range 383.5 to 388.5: 6.144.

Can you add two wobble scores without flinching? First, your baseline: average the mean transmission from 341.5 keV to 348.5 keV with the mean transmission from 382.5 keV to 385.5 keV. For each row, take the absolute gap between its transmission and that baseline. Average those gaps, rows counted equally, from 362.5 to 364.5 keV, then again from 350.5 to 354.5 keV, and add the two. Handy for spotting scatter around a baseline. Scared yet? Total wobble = 1.17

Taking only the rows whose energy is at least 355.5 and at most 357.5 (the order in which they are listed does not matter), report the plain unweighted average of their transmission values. 4.6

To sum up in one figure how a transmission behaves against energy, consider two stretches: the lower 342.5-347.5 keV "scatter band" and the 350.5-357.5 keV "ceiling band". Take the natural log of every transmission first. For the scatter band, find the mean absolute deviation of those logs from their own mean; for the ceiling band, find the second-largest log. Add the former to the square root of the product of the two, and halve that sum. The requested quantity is 0.085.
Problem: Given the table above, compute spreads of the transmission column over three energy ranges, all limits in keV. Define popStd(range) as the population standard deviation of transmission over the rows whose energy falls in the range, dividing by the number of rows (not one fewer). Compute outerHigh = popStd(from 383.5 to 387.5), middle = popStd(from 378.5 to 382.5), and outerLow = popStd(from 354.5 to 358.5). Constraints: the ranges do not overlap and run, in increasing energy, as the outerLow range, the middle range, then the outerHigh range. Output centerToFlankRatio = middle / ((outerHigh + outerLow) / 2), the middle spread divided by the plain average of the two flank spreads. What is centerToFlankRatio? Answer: 1.2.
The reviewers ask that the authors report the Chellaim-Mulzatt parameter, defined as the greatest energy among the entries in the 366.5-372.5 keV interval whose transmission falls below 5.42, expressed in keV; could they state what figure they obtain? 367.0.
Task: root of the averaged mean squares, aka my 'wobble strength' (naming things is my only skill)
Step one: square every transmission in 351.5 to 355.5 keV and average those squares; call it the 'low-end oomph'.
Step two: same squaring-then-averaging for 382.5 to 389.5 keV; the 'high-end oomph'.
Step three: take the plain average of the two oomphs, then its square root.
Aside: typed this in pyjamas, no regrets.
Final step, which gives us 5.3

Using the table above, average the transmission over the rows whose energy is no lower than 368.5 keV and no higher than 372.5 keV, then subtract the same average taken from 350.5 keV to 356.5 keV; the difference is 1.2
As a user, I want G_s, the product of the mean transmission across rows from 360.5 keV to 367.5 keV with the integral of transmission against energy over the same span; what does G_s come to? 192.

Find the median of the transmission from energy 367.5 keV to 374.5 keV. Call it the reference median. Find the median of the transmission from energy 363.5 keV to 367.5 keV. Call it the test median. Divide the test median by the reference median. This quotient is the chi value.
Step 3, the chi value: 0.91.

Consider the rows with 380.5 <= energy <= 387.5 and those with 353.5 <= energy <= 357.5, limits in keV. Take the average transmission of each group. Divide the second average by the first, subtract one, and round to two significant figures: -0.24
